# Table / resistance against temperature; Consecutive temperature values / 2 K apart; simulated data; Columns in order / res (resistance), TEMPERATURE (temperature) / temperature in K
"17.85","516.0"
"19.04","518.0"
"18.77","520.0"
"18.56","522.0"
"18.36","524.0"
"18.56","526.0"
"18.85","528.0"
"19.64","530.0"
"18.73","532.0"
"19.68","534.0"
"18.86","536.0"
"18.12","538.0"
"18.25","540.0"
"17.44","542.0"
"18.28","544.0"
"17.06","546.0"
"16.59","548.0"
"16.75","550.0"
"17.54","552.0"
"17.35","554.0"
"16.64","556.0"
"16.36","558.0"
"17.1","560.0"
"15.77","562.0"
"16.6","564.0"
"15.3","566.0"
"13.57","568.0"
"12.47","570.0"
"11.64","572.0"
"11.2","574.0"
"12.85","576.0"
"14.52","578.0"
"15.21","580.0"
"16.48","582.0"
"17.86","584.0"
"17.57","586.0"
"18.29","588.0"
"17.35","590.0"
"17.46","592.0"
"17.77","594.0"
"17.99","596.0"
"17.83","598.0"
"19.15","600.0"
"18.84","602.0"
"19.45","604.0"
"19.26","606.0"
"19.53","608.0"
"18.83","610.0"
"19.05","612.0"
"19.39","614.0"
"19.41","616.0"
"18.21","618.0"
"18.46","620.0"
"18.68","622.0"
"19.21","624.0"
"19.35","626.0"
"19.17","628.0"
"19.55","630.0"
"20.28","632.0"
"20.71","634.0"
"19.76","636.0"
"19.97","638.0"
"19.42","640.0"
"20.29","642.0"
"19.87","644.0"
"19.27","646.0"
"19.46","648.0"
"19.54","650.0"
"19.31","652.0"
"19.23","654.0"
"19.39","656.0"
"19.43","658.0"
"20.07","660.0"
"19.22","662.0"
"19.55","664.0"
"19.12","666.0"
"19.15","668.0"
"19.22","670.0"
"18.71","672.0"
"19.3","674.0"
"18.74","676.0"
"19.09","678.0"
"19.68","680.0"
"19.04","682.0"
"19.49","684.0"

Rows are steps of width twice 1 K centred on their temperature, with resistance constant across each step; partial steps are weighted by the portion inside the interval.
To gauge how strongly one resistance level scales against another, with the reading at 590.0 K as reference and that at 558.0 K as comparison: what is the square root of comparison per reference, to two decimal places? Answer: 0.97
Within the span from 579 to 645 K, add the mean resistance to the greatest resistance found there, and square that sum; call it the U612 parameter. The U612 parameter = 1559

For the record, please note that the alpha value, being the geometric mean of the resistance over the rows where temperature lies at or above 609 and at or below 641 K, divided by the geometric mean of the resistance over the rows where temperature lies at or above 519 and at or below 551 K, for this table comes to 1.06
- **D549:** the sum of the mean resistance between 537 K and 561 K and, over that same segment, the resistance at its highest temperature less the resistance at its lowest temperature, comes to 16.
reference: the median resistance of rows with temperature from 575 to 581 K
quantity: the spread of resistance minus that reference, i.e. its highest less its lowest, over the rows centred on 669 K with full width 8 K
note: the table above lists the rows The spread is 0.5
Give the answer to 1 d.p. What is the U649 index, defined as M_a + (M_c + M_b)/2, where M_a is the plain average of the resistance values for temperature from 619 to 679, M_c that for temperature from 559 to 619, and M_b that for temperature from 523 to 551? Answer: 37.0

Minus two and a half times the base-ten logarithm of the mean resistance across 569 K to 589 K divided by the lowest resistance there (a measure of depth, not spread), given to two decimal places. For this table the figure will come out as -0.30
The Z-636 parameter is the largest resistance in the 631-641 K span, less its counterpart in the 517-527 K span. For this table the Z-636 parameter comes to 1.7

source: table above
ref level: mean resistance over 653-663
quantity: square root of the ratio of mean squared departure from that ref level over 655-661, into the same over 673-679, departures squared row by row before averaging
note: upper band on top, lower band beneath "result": 1.4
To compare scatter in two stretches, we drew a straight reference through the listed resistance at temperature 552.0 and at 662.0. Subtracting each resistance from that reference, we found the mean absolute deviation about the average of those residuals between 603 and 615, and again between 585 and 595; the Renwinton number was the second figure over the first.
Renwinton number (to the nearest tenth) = 1.1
